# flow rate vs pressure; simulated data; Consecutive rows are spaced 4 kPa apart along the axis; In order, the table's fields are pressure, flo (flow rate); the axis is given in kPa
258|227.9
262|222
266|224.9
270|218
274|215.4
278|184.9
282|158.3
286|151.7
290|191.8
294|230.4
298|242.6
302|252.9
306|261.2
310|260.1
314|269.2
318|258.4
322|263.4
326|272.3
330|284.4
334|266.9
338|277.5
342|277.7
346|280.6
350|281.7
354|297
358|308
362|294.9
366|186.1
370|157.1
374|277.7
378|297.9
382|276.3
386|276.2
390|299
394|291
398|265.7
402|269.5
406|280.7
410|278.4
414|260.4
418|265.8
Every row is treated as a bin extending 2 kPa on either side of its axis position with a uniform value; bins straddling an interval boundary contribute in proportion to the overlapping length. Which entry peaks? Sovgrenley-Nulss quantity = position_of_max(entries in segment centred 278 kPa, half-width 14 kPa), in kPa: 266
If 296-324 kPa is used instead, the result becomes 314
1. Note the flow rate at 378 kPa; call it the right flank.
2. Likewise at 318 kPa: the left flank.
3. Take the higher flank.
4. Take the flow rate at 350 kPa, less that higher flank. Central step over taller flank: -16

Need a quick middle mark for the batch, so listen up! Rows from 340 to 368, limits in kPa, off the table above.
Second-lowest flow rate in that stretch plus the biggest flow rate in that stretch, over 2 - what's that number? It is 293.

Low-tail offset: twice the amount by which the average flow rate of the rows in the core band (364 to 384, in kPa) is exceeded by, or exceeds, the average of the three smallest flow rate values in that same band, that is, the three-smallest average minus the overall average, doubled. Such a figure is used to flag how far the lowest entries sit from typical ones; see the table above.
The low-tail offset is -65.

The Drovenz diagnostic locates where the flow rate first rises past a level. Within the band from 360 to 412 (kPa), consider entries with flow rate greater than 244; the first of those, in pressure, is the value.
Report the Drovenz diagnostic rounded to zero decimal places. 362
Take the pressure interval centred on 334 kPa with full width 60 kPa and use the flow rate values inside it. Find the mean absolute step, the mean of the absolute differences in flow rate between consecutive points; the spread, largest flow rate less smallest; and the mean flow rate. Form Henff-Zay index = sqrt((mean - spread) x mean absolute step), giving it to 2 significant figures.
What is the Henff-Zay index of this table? 44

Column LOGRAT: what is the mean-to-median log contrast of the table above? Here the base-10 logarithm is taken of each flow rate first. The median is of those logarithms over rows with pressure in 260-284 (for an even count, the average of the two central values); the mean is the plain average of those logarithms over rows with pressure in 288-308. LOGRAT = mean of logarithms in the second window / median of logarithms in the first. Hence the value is 1.01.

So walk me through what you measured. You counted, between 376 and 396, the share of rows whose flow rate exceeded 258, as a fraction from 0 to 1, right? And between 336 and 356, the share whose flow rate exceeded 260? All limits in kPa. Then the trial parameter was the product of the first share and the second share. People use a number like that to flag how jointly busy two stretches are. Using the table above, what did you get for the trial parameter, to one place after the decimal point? 1.0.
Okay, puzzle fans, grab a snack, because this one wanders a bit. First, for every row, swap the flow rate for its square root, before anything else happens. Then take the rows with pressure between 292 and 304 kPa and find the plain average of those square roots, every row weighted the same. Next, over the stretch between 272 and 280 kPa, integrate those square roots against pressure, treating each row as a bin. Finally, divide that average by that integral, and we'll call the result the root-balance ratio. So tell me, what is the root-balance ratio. 0.138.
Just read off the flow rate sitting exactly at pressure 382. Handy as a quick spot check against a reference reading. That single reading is 276.3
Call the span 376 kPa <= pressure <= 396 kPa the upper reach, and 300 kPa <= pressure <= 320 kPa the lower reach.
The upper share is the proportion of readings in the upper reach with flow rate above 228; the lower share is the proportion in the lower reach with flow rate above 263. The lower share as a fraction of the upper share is 0.20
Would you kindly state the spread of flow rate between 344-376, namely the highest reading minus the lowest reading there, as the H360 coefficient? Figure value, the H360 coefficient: 151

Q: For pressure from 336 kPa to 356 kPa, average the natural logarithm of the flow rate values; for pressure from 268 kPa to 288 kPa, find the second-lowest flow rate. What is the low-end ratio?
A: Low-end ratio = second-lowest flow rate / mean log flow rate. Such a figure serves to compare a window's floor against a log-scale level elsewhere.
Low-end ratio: 28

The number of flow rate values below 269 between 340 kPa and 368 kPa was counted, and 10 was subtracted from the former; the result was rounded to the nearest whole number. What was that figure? -9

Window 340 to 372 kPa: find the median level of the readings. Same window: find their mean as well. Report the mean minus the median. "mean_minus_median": -21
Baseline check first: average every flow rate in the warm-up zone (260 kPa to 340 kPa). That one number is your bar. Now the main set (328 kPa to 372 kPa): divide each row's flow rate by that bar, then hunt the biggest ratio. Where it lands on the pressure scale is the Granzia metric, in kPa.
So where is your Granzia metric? 358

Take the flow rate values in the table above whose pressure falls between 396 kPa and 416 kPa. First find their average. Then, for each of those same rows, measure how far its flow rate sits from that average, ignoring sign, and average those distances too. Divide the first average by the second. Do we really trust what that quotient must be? 39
